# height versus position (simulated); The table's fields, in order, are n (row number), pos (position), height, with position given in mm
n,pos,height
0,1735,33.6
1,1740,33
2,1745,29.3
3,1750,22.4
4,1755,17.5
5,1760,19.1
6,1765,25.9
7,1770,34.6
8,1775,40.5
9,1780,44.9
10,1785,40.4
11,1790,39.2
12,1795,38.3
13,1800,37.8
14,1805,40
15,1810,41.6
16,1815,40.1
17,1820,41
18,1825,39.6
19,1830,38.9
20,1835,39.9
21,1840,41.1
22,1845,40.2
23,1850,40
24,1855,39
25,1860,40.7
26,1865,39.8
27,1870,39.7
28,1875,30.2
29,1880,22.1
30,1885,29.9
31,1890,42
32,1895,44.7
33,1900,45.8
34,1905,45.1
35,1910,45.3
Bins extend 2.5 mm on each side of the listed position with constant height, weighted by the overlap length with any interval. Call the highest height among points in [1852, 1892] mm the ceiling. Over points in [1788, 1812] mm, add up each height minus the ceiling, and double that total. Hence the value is -26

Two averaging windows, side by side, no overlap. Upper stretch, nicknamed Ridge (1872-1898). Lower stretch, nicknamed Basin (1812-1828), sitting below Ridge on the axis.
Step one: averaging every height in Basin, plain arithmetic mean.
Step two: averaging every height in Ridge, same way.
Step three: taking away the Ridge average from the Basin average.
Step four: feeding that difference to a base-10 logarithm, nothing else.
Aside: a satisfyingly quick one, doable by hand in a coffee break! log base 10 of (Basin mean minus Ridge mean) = 0.8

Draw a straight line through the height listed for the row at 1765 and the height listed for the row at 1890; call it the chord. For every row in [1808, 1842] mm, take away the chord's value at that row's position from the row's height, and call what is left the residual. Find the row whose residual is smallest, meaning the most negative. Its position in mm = 1830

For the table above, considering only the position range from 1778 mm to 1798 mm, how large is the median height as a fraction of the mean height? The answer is 0.98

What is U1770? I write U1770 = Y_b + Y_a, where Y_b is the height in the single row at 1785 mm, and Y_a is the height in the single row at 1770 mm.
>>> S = 75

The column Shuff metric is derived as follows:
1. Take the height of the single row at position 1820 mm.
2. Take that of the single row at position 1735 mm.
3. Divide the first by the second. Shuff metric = 1.22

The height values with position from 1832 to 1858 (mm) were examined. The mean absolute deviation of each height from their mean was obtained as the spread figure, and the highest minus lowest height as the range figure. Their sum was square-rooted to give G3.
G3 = 2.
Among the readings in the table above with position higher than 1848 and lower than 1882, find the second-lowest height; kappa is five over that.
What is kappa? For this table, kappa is 0.17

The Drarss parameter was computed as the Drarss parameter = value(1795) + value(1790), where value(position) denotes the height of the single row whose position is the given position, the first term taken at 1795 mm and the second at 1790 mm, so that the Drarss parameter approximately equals 77.5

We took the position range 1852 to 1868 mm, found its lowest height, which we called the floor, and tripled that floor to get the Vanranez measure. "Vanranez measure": 117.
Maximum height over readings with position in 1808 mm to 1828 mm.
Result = 41.6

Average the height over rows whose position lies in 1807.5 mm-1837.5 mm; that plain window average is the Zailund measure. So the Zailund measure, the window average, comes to 40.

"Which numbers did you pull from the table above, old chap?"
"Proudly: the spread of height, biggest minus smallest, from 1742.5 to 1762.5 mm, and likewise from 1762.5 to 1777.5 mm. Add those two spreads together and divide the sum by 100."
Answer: 0.26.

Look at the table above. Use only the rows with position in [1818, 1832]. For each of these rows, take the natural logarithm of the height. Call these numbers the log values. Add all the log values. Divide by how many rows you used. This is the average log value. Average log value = 3.68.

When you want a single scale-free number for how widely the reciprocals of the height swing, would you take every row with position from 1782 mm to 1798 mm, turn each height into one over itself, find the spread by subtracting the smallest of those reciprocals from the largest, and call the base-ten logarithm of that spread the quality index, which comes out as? -2.9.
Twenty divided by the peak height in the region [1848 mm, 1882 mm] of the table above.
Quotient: 0.491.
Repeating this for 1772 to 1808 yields 0.445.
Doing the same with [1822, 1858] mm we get 0.487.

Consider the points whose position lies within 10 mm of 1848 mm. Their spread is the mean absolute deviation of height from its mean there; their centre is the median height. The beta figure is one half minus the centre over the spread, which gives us -69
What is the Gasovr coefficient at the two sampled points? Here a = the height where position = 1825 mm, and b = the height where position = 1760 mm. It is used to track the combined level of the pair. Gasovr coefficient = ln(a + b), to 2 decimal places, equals 4.07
